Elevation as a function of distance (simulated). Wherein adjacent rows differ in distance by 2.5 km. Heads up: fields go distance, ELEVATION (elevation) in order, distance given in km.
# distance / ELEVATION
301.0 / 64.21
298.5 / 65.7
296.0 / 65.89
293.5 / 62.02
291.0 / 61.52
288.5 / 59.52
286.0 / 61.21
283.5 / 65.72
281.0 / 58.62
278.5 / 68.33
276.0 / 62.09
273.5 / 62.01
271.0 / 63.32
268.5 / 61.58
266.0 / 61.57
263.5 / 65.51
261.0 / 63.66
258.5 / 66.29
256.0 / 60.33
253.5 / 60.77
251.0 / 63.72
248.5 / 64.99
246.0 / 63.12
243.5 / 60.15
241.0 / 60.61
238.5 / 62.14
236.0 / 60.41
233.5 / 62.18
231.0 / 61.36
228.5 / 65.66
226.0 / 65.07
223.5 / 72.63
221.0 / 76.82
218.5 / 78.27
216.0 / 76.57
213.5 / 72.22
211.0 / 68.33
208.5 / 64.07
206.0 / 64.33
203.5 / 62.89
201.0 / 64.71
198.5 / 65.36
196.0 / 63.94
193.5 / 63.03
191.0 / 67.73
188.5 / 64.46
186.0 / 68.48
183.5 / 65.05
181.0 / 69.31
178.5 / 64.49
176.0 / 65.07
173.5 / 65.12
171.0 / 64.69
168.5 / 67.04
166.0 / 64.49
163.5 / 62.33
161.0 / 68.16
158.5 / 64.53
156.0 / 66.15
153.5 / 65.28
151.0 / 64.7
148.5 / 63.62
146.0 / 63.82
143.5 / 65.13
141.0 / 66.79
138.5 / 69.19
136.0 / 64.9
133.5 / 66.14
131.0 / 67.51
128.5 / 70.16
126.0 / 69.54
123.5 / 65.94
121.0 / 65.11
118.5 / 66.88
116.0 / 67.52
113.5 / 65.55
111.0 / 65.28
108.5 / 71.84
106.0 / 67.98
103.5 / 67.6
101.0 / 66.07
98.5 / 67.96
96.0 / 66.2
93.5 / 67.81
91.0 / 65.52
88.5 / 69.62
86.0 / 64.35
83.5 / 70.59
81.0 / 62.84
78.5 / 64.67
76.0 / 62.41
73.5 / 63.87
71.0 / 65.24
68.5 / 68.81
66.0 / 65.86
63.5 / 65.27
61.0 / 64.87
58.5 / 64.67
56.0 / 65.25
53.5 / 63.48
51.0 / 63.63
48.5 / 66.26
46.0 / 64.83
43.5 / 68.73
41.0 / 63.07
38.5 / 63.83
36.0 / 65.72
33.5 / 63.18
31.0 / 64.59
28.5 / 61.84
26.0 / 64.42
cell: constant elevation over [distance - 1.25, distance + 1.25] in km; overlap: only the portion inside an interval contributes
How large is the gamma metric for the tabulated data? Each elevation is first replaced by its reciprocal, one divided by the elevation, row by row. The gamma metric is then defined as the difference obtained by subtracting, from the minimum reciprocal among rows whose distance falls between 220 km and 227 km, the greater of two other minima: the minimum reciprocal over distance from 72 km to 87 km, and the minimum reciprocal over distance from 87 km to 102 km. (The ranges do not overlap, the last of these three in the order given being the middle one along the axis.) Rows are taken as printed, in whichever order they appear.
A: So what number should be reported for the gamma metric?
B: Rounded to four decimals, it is -0.0013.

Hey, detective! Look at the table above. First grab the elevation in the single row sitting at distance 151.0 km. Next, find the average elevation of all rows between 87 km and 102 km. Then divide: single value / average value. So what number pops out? 0.96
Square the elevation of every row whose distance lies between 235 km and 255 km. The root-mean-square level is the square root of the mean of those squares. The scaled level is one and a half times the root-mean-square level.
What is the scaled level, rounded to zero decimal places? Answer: 93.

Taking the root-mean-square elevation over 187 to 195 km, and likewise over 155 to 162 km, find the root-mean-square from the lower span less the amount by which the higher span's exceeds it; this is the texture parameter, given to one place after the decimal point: 67.5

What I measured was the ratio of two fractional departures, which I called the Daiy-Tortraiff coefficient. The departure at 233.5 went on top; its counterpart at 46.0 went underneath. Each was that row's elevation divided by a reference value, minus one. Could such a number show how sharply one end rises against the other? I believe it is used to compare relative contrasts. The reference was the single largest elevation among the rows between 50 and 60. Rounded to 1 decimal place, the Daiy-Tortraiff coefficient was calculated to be 7.3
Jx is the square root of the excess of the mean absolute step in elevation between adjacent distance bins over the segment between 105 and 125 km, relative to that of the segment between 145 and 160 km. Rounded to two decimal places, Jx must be 1.18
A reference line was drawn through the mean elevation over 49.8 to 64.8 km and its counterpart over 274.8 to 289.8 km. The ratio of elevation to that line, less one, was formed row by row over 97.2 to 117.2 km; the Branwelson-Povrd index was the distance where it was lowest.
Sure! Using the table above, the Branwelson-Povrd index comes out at 111.0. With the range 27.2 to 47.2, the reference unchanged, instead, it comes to 28.5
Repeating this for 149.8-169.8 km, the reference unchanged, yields 163.5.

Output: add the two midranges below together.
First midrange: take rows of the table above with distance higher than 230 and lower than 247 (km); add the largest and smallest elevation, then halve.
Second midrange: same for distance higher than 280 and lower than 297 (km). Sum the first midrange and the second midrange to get 124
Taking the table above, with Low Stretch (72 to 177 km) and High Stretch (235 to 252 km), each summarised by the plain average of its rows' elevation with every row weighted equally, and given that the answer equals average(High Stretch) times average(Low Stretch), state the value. 4115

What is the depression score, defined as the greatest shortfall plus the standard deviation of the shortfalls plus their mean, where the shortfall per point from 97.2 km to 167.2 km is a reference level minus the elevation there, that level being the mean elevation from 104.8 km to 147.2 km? 7.4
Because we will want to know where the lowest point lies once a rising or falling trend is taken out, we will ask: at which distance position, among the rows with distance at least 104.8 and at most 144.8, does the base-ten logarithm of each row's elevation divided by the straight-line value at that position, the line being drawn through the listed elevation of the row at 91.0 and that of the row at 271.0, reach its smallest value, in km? 136.0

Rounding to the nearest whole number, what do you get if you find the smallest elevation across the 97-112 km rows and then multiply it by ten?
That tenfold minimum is 653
